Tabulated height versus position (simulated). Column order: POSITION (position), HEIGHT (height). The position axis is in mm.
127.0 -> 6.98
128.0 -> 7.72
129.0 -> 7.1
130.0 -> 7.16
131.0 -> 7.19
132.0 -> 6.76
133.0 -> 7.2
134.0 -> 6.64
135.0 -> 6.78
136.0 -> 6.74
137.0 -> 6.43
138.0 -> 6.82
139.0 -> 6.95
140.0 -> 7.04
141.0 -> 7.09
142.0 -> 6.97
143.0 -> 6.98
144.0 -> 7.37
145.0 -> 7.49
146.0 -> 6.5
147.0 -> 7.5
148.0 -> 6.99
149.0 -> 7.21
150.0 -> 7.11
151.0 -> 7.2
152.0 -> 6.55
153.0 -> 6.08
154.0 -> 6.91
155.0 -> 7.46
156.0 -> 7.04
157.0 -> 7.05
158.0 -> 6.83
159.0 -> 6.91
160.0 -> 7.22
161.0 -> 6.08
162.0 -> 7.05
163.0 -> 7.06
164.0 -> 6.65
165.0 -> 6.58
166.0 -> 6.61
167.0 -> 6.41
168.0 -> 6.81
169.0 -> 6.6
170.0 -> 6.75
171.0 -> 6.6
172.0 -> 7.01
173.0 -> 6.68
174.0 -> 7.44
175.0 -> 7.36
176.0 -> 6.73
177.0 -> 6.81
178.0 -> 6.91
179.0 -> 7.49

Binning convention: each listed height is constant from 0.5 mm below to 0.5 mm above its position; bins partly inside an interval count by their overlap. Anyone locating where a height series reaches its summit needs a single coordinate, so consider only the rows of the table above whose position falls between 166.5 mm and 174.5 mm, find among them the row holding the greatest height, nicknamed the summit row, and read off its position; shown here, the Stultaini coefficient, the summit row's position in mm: 174.0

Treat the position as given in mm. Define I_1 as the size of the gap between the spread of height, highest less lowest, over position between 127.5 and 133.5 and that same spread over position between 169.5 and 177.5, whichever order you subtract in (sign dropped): 0.1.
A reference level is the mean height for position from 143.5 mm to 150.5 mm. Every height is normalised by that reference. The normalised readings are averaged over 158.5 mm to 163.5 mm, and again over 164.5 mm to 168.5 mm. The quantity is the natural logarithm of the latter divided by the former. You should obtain -0.04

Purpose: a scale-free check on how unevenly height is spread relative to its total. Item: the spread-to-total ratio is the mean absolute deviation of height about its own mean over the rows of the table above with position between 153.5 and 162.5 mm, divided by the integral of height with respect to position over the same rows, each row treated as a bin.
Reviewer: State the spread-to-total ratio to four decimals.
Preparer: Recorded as 0.0038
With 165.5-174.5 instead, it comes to 0.0035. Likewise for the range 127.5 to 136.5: 0.0042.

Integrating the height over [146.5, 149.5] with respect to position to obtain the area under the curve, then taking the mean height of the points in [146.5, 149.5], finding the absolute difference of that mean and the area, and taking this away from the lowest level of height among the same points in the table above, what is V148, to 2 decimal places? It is -7.48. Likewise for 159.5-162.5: -7.49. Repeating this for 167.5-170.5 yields -6.84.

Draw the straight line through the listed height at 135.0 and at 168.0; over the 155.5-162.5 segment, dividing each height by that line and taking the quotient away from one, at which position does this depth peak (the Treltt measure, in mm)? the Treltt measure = 161.0 mm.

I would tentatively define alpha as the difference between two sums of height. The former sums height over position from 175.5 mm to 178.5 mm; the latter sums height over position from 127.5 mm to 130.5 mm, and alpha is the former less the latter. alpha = -1.5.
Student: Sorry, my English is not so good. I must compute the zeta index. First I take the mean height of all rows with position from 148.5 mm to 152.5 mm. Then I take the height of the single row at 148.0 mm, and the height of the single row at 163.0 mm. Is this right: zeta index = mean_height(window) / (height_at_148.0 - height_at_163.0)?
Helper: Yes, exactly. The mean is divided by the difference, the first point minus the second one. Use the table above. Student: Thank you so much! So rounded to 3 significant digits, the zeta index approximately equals -100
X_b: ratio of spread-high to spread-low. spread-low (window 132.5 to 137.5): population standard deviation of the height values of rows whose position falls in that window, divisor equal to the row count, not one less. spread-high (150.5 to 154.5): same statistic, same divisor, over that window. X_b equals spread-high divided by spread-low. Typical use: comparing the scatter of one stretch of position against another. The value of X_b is 1.7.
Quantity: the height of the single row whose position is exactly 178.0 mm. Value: 6.91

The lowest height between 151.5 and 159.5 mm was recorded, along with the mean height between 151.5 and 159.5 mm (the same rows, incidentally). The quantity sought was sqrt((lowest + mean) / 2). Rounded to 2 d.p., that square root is 2.54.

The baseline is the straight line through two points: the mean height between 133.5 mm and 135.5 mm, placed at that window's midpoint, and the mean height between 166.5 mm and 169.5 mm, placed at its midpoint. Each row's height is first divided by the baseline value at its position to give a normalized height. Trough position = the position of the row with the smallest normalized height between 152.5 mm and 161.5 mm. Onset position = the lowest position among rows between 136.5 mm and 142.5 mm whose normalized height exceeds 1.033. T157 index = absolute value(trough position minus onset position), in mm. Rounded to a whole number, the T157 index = 14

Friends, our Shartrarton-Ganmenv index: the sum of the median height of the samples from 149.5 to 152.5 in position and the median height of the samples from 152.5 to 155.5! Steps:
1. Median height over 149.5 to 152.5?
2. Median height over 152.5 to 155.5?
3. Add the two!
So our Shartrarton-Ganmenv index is 14.0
